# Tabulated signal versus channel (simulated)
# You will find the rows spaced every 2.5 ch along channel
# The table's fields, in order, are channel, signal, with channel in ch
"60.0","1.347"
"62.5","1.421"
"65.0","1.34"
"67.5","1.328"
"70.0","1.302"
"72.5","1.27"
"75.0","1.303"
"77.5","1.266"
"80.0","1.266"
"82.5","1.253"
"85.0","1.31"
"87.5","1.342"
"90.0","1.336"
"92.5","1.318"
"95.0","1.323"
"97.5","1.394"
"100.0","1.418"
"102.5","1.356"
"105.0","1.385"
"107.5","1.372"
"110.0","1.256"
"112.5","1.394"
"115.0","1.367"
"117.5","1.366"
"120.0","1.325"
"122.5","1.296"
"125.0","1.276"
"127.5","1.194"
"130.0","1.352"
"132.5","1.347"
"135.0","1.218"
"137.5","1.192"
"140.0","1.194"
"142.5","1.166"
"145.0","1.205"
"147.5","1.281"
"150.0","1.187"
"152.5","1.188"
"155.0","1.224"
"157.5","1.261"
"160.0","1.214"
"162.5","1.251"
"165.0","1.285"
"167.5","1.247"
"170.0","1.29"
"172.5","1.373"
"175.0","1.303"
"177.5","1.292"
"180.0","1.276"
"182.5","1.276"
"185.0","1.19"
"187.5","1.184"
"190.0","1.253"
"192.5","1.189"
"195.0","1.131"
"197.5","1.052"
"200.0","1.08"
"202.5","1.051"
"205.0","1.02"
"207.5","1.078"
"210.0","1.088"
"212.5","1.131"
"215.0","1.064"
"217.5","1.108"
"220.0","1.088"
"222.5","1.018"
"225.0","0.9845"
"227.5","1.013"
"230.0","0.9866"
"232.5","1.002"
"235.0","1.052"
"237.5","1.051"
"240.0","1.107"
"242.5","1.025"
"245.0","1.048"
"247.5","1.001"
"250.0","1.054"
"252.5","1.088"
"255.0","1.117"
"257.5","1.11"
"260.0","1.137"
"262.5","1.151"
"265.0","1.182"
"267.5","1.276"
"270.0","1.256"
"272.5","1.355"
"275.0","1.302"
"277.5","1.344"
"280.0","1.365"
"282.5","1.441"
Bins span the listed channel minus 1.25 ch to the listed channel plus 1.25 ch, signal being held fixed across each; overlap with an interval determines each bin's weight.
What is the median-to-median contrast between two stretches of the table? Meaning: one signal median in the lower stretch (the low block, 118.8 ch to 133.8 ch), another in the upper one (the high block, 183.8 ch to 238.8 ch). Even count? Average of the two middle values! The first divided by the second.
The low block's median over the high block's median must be 1.224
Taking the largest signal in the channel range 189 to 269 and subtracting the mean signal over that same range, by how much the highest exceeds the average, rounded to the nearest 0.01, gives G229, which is 0.19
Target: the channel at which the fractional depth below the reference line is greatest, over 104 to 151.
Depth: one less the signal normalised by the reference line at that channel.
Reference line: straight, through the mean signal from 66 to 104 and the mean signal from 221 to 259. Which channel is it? 142.5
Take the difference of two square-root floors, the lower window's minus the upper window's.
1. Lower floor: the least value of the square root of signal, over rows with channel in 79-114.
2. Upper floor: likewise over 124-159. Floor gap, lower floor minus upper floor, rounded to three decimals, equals 0.040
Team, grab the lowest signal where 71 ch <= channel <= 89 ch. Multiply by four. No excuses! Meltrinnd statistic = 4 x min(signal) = 5.01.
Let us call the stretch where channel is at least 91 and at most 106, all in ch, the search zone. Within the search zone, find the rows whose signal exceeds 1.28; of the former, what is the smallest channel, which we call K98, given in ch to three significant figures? 92.5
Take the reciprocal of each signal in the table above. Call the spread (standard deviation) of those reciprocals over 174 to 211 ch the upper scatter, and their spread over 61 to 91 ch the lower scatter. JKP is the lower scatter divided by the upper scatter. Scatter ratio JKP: 0.36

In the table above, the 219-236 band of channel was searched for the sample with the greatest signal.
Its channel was 220.0 ch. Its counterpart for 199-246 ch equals 212.5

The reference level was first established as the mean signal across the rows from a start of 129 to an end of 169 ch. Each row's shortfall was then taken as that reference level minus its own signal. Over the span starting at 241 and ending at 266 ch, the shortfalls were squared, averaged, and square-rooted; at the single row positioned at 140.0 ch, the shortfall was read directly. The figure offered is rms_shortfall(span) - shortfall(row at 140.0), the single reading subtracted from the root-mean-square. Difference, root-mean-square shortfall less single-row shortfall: 0.113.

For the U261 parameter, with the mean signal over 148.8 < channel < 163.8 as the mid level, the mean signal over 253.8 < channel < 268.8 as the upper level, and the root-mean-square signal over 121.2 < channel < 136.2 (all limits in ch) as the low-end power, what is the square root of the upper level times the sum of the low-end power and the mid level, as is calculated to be 1.71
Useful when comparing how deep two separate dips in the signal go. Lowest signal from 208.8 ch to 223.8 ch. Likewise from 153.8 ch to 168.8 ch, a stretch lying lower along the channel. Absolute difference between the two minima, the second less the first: 0.20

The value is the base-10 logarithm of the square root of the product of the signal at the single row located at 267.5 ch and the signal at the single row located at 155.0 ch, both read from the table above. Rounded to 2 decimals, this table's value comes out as 0.10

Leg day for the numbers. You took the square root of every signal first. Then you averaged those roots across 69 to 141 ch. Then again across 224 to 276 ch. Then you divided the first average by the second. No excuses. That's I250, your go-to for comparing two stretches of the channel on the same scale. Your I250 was 1.09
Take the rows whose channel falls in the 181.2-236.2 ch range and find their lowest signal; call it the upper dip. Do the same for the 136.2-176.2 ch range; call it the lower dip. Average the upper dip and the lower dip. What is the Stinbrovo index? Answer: 1.08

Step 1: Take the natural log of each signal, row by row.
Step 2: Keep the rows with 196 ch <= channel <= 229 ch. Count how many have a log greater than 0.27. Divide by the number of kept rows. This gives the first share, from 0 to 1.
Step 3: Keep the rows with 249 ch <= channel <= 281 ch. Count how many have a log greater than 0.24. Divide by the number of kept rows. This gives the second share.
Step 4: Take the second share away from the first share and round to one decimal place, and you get -0.4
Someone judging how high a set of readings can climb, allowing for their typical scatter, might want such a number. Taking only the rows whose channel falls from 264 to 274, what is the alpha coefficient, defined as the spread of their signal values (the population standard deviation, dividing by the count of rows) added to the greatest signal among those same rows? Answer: 1.42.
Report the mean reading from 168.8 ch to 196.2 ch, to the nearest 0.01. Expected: 1.25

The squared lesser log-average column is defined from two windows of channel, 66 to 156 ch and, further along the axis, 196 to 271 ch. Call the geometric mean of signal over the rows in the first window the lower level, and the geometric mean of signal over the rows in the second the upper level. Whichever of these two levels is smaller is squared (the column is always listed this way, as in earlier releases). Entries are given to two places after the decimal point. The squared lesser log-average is 1.16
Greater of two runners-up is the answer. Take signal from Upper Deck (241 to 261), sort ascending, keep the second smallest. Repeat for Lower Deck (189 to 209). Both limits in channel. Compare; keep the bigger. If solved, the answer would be 1.05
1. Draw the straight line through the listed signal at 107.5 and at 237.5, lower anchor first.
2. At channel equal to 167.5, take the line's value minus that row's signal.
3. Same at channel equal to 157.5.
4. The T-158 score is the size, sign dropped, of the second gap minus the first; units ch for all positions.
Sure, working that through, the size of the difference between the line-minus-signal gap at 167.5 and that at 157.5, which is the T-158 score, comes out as 0.011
